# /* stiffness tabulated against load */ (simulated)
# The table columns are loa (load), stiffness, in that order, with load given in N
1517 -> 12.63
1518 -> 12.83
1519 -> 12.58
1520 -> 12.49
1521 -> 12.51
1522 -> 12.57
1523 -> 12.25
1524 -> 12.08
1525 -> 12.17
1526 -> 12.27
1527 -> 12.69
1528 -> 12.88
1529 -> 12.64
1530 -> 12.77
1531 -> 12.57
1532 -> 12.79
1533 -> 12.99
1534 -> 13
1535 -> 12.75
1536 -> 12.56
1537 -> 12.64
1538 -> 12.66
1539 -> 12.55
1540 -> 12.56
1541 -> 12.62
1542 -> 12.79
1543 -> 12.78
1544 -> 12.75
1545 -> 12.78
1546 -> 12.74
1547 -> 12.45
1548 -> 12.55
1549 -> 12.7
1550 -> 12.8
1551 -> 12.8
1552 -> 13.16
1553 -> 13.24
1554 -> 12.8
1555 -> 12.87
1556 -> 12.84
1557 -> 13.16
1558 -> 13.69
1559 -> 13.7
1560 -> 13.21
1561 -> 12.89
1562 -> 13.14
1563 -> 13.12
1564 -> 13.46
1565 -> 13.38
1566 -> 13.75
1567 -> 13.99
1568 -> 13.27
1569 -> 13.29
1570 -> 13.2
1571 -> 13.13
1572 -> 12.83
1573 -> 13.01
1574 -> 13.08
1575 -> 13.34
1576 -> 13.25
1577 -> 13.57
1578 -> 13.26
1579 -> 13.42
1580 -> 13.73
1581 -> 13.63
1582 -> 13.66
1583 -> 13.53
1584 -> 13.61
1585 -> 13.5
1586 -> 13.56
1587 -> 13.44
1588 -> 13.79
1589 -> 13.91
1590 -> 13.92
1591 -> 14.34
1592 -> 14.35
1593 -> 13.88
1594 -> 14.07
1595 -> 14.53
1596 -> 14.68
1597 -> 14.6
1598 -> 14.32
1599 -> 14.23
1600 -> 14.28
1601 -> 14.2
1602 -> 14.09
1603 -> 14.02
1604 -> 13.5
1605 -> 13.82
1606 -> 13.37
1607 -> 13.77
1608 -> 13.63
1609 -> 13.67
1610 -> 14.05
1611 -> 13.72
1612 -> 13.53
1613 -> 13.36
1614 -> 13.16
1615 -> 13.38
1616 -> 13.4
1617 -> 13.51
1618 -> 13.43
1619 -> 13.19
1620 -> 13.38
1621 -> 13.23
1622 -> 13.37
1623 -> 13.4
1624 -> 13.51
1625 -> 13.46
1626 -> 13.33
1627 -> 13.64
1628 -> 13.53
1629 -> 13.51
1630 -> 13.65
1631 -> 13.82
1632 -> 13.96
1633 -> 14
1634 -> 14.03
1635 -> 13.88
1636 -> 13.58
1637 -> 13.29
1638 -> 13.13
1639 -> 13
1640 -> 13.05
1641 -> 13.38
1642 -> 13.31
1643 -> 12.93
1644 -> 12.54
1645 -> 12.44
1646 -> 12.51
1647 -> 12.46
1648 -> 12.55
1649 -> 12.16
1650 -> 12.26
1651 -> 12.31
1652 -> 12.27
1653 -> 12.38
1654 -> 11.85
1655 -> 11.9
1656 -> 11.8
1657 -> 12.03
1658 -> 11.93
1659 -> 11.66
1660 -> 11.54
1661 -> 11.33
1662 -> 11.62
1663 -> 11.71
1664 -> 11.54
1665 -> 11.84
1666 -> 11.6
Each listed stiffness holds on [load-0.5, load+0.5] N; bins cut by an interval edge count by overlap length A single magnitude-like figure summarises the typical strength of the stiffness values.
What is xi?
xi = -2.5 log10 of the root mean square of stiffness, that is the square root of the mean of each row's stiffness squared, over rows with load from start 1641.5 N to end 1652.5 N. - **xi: -2.74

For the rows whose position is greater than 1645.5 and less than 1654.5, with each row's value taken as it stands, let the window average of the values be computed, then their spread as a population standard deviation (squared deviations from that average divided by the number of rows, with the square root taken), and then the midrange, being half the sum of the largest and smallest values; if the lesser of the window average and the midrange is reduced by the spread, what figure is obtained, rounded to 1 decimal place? 12.0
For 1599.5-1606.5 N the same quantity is 13.5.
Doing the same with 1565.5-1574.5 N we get 12.9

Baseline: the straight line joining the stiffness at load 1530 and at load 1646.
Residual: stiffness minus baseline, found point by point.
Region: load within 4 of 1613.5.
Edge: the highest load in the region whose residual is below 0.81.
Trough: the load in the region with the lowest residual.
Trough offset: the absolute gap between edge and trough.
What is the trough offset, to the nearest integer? 1 N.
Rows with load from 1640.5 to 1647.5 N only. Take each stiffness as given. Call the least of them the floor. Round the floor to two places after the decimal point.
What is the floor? 12.44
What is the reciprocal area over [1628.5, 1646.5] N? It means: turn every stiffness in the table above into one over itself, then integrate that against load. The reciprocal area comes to 1.35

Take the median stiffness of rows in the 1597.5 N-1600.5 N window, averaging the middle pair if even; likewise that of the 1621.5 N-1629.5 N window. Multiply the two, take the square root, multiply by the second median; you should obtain 187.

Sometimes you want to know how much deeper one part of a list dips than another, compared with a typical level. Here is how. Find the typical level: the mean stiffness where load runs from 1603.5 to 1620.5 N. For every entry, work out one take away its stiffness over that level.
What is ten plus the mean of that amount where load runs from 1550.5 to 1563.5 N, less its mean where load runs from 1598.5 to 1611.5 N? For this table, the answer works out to 10.06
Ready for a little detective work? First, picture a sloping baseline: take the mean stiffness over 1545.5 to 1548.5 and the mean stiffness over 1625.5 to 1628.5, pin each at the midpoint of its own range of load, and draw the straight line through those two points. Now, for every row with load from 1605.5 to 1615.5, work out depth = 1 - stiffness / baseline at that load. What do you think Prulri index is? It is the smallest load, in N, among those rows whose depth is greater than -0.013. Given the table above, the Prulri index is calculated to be 1606 N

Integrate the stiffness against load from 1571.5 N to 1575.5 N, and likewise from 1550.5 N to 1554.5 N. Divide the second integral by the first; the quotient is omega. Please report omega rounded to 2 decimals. 1.00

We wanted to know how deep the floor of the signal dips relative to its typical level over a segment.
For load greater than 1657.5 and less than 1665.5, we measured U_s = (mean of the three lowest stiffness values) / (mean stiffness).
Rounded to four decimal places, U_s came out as 0.9849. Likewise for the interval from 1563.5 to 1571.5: 0.9826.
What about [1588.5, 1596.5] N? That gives 0.9784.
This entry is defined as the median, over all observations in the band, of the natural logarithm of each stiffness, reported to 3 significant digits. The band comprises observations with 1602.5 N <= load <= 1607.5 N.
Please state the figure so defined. 2.62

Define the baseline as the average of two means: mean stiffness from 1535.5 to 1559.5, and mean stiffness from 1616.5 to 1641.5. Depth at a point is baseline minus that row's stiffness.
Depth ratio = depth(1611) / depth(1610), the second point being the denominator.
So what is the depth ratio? 0.6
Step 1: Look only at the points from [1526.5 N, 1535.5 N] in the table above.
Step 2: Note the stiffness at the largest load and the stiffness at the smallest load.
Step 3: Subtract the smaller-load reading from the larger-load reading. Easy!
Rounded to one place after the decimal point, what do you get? 0.1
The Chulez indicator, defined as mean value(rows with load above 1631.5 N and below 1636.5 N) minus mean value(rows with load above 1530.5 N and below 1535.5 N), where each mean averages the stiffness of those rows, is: 1.1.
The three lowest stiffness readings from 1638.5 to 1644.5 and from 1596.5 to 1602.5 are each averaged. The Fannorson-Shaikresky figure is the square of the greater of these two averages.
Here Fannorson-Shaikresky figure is 201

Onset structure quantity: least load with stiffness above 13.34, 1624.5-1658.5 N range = 1625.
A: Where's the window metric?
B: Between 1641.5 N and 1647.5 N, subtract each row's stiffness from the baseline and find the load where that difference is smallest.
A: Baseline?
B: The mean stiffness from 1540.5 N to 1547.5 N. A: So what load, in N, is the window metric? 1642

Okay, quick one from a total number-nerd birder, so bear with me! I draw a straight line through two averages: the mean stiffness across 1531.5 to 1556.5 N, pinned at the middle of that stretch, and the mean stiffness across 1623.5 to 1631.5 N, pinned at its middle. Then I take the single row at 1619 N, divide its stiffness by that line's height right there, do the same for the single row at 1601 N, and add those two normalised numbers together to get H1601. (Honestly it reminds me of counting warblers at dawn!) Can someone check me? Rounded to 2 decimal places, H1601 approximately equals 2.05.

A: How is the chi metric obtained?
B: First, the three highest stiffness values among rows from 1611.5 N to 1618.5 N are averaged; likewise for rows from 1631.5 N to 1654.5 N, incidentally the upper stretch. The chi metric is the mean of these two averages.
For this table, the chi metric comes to 13.7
